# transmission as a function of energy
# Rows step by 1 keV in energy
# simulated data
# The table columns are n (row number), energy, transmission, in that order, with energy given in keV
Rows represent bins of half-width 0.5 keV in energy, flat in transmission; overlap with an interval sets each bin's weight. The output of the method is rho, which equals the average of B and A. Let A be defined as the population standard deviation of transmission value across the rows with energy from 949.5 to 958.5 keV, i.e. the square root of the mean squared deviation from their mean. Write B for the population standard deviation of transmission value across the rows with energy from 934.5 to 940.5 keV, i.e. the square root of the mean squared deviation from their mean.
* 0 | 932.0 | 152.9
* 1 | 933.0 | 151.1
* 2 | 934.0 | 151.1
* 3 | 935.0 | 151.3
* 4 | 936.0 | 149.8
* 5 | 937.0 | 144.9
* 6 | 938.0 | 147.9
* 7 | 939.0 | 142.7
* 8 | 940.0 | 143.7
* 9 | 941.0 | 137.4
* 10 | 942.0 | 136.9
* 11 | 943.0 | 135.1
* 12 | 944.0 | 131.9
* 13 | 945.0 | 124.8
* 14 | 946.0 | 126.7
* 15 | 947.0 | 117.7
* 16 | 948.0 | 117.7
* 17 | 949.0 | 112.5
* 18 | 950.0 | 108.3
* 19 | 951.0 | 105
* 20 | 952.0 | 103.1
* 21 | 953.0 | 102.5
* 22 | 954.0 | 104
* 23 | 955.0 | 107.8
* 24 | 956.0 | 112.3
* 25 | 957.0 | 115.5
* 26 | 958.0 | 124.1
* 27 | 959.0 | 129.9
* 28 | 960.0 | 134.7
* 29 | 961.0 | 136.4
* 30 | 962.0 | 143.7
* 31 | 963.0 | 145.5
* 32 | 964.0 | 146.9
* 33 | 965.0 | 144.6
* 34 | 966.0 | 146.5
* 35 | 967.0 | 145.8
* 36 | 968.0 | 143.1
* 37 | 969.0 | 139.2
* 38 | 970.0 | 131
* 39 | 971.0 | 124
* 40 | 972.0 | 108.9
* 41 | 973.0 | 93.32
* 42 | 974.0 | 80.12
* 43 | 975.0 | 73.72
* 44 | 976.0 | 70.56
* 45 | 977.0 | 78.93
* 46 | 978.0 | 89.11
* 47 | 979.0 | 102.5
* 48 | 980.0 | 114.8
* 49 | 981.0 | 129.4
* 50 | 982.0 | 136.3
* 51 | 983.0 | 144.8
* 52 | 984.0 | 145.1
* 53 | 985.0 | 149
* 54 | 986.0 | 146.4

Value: 5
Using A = 6.7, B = 3.2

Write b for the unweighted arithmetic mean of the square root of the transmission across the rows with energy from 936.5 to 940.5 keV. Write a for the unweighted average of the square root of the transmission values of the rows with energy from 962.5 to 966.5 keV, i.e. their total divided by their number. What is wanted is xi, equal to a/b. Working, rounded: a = 12.1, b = 12.0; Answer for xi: 1.00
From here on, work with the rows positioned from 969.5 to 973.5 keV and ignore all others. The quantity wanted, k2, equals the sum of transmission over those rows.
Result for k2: 457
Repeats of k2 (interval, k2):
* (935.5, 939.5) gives 585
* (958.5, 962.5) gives 545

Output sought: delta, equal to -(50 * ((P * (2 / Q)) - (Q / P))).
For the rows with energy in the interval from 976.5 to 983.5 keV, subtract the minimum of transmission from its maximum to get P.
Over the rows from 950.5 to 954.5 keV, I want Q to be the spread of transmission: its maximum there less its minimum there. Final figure -2633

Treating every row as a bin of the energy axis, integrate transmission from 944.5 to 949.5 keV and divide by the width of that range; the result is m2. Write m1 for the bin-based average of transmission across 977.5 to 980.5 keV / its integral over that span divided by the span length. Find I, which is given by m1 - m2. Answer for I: -18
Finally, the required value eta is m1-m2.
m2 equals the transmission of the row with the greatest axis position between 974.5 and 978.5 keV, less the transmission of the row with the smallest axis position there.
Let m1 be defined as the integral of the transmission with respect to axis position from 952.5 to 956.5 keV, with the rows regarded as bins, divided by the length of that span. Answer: 91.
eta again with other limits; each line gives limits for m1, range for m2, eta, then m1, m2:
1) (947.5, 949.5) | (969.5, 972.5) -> 137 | 115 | -22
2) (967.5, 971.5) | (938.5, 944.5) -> 145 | 134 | -11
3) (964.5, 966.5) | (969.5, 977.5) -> 198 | 146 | -52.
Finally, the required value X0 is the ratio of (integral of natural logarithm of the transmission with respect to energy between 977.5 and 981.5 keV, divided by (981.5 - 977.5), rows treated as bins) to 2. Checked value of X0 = 2.34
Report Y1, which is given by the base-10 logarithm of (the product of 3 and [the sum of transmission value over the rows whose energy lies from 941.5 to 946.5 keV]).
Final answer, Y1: 3.29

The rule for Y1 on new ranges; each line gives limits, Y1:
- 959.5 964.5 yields 3.33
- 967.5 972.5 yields 3.29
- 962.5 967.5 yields 3.34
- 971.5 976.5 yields 3.11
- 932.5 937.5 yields 3.35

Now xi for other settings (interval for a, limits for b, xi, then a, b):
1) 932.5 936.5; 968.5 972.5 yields 1.10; 12.3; 11.2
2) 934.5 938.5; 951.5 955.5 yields 1.19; 12.2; 10.2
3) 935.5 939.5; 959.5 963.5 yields 1.02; 12.1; 11.8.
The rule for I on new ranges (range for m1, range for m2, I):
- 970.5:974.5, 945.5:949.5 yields -17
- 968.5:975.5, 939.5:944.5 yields -30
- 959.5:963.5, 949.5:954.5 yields 35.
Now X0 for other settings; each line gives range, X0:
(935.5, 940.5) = 2.49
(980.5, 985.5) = 2.47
